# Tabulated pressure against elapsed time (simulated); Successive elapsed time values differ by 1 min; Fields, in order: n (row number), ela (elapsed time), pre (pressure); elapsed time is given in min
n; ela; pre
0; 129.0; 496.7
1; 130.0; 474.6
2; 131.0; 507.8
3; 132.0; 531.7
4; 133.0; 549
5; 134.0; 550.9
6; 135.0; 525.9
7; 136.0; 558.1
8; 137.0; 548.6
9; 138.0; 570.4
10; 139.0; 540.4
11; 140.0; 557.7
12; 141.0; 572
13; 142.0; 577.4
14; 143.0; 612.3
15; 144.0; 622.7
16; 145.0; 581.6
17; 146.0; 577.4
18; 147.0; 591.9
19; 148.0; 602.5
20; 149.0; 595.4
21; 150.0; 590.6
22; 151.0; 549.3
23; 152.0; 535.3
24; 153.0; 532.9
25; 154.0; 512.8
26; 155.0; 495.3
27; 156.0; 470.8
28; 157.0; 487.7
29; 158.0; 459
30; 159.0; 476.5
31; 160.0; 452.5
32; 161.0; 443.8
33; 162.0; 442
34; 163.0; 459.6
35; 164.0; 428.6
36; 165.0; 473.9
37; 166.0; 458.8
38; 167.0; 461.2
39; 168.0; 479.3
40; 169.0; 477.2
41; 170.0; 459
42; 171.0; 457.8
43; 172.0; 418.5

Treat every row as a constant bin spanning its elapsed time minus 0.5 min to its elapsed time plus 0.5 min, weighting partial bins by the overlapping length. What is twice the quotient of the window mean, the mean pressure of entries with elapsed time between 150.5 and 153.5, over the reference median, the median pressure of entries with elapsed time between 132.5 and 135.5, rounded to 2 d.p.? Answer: 1.96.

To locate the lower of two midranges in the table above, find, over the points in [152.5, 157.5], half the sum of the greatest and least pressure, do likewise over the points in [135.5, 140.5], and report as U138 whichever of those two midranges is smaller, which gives 502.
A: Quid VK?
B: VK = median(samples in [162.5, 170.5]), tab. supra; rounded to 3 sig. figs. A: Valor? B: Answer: 460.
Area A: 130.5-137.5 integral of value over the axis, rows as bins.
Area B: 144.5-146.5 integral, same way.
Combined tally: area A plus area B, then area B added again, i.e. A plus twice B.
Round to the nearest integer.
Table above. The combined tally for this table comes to 6090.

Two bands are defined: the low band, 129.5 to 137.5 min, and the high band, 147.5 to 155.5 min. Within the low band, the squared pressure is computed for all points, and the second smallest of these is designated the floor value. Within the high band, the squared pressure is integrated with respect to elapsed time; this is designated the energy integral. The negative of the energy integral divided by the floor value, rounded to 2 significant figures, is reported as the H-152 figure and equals -9.5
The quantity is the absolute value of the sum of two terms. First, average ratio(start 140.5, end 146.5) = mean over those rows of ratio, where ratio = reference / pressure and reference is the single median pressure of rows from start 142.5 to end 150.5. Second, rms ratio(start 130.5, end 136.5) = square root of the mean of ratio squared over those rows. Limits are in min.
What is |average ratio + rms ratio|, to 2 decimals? 2.11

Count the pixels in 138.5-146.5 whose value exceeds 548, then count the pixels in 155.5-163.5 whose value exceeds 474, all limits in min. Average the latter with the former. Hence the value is 4.5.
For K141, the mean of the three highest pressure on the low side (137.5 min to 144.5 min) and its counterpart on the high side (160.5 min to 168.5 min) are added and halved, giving 538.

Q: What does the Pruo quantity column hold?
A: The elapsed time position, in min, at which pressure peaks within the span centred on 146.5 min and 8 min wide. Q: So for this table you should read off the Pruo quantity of 144.0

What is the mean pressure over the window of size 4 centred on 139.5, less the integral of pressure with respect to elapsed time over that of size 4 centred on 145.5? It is -1813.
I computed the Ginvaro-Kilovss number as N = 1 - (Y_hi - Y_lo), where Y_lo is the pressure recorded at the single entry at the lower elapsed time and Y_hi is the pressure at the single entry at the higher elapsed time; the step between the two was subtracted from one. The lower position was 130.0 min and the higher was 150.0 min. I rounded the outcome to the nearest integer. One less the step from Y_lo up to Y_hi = -115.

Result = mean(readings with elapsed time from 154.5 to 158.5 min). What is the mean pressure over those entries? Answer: 478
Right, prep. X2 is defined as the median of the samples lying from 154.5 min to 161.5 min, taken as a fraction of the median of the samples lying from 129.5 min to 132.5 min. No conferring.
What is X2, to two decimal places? 0.93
